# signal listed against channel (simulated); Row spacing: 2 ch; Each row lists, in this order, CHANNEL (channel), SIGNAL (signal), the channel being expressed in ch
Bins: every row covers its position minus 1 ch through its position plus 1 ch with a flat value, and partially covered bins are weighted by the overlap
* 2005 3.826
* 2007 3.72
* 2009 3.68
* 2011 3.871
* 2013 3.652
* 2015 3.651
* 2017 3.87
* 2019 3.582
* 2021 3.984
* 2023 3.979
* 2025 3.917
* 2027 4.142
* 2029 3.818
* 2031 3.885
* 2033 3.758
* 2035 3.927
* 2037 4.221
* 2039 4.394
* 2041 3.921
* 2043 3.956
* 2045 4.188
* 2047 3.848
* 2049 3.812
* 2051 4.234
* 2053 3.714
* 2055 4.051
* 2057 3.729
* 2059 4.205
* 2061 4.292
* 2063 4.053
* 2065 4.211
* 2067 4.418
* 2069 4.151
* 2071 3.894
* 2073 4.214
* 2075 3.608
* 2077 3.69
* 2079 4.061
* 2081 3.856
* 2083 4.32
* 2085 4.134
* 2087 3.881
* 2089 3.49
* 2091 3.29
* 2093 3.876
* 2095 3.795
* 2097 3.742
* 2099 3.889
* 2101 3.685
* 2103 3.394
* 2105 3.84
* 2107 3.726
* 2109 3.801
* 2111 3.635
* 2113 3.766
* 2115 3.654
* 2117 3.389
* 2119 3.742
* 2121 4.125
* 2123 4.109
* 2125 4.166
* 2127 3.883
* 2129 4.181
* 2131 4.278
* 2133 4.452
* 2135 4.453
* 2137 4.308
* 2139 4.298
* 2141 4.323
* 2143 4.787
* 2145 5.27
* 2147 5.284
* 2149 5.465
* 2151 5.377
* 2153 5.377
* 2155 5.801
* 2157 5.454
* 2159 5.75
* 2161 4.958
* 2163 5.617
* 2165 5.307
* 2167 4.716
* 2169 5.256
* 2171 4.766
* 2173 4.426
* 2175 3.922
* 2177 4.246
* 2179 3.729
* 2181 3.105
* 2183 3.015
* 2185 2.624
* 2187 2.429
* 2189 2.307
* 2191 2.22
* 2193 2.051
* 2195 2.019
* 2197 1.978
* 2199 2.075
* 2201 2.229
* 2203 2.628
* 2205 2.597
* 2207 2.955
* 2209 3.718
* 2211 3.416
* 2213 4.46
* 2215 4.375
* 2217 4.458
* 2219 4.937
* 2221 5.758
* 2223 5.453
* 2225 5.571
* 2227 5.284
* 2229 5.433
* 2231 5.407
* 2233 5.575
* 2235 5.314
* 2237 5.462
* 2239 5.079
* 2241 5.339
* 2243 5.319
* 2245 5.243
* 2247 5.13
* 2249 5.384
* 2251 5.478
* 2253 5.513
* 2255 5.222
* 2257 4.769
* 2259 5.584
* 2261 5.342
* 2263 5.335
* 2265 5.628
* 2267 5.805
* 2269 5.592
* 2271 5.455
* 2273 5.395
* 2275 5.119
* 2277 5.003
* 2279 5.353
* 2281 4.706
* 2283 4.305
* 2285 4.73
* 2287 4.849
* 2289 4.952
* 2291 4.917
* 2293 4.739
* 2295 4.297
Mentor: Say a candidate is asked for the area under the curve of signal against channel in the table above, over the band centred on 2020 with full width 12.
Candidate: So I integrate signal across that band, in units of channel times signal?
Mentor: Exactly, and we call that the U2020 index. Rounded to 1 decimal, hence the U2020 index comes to 46.0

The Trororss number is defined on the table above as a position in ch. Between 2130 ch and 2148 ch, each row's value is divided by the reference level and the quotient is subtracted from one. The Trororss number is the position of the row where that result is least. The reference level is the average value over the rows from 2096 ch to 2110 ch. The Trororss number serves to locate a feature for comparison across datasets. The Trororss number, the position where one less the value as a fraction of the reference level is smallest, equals 2147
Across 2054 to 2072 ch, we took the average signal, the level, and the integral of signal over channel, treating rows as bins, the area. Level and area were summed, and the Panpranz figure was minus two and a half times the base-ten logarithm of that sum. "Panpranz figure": -4.7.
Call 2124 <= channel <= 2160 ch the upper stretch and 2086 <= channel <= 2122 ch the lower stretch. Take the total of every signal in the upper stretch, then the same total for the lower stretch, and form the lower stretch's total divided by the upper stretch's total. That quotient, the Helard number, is 0.77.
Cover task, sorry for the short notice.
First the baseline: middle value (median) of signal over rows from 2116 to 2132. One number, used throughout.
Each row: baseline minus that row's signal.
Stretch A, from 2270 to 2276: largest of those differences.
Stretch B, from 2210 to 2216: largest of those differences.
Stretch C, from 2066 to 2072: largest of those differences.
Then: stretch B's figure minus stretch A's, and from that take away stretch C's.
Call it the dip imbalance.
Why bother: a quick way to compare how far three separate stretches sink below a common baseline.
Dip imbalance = 1.5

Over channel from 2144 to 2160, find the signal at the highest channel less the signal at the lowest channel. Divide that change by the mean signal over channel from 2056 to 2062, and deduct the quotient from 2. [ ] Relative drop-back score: 1.88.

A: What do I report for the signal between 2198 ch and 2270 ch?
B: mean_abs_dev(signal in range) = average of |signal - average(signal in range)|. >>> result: 0.84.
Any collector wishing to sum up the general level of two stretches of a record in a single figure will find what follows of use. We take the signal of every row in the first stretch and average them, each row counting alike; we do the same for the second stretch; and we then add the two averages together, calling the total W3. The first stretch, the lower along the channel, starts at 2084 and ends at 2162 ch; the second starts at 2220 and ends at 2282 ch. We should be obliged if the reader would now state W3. 9.6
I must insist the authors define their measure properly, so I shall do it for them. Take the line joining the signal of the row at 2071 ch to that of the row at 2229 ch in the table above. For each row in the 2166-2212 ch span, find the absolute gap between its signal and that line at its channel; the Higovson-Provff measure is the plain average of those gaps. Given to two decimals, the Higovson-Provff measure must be 1.93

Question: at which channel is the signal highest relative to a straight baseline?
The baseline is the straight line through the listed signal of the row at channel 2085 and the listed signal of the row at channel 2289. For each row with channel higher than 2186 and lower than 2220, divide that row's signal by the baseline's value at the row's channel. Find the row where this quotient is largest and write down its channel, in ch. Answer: 2219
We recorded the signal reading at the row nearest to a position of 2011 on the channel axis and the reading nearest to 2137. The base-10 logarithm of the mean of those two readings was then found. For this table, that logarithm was 0.61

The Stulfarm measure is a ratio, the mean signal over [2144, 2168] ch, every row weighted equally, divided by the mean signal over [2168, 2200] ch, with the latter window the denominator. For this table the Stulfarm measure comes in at 1.7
